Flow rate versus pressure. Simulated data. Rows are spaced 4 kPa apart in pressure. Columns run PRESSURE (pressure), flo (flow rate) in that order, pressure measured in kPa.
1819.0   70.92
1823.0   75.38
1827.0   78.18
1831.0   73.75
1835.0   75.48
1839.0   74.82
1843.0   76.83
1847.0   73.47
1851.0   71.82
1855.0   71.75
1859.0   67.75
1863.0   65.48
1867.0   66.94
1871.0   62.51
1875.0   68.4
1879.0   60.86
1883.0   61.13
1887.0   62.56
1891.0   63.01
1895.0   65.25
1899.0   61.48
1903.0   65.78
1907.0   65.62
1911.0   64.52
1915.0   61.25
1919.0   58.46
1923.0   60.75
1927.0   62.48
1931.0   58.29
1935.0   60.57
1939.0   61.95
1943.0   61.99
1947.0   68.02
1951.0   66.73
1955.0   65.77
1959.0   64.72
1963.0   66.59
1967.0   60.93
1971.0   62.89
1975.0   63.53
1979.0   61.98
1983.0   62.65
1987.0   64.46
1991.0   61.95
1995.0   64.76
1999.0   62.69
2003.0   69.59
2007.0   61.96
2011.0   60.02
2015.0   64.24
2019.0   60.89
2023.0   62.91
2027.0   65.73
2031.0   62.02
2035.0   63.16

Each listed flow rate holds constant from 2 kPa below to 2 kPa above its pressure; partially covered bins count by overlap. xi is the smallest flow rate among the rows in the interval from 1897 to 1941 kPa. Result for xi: 58.29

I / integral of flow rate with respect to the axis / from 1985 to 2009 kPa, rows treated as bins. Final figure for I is 1542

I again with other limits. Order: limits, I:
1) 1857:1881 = 1568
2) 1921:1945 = 1464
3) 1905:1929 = 1492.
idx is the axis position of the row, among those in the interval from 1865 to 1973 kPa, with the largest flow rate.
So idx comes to 1875.0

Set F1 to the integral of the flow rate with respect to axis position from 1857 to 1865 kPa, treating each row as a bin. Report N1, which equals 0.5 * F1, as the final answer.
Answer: 266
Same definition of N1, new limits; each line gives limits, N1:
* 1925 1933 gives 242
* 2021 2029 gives 257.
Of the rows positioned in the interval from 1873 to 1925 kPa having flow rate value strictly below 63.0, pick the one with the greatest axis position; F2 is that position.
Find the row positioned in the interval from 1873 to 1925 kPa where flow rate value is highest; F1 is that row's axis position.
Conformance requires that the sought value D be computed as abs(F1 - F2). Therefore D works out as 48 kPa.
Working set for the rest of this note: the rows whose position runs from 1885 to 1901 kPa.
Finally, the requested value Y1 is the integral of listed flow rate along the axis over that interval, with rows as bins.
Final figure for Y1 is 1009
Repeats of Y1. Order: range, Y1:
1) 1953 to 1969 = 1032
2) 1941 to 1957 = 1050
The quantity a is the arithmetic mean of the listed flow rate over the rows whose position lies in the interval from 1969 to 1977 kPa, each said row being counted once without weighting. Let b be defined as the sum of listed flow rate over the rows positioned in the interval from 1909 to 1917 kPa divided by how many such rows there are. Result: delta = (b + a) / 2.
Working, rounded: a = 63.2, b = 63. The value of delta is 63.0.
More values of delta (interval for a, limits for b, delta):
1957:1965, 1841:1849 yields 70.4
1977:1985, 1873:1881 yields 63.5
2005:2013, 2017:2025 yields 61.4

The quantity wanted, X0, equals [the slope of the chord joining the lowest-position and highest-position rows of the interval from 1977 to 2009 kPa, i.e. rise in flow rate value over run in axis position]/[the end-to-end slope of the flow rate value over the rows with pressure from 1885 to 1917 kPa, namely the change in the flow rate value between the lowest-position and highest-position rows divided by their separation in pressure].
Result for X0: 0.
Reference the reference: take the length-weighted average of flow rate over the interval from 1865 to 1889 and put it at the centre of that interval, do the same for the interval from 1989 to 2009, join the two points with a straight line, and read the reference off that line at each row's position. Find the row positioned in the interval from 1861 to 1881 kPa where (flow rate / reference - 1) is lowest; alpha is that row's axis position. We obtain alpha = 1879.0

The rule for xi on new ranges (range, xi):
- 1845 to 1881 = 60.86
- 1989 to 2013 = 60.02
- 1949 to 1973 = 60.93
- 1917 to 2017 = 58.29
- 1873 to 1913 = 60.86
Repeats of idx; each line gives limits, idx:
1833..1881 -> 1843.0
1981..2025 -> 2003.0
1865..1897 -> 1875.0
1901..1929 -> 1903.0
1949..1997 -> 1951.0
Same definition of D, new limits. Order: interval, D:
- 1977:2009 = 4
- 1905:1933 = 24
